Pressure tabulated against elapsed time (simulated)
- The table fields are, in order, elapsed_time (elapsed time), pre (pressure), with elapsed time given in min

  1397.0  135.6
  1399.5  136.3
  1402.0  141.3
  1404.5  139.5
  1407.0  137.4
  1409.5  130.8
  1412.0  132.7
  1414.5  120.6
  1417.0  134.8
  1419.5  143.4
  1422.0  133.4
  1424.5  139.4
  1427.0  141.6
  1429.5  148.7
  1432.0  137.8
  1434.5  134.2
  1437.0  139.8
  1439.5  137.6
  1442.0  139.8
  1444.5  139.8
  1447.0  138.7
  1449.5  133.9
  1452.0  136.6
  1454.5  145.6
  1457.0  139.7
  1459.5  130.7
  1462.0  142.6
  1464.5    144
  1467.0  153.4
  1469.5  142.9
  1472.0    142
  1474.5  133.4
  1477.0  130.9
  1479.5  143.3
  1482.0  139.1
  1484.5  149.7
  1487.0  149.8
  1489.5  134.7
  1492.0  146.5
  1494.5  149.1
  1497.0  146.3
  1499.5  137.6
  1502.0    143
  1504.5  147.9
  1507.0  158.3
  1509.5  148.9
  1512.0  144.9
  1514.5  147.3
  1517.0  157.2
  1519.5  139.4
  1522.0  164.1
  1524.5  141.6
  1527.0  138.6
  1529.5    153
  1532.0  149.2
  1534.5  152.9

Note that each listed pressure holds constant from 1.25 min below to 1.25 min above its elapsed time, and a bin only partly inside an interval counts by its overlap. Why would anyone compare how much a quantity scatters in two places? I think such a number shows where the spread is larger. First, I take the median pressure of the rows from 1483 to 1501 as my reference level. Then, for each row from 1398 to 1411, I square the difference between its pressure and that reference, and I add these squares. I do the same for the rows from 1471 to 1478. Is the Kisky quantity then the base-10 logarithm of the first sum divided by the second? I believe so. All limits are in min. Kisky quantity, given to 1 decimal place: 0.1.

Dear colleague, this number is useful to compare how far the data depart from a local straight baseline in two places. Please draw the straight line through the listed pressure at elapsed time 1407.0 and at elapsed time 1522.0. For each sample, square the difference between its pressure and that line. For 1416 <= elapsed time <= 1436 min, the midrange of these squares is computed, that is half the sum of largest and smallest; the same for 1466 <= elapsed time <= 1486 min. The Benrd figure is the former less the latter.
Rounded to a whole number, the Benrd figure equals -215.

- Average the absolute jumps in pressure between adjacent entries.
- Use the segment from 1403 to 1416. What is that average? 5.7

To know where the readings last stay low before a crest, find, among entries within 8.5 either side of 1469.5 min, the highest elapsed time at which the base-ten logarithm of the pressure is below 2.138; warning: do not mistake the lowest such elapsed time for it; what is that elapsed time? 1477.0 min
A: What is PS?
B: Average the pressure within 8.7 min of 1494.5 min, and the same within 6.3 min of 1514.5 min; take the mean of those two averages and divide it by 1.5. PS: 97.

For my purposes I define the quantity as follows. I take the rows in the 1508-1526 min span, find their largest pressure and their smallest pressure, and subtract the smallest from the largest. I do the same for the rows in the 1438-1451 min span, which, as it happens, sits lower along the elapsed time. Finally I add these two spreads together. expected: 31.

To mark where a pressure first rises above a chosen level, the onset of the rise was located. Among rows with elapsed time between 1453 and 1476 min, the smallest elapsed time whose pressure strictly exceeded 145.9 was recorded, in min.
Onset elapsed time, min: 1467.0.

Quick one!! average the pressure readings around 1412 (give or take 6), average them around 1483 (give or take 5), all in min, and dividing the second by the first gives 1.11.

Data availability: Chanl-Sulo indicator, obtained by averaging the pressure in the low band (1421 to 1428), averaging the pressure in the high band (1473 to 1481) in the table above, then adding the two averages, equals 274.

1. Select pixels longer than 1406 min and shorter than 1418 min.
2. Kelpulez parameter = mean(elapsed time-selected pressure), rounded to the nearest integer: 131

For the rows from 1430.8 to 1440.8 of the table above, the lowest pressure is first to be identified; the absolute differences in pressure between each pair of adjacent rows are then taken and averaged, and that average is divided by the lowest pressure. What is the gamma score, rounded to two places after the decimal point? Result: 0.03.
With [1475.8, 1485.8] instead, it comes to 0.07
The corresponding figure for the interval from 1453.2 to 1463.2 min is 0.07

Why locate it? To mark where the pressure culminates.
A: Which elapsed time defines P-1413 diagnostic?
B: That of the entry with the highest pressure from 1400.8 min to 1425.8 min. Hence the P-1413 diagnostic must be 1419.5 min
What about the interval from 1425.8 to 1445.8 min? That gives 1429.5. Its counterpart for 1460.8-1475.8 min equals 1467.0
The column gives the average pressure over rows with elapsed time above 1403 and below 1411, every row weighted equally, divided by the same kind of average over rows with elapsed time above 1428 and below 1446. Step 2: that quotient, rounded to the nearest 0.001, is 0.973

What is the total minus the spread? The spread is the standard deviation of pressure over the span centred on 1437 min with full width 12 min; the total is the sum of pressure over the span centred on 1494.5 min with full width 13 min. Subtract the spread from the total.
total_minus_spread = 712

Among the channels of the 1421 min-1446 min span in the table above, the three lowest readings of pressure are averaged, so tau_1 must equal 135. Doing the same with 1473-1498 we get 133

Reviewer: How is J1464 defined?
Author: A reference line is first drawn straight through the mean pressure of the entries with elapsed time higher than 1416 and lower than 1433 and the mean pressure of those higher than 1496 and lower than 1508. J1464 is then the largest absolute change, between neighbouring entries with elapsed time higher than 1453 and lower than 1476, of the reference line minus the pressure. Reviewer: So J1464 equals 12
